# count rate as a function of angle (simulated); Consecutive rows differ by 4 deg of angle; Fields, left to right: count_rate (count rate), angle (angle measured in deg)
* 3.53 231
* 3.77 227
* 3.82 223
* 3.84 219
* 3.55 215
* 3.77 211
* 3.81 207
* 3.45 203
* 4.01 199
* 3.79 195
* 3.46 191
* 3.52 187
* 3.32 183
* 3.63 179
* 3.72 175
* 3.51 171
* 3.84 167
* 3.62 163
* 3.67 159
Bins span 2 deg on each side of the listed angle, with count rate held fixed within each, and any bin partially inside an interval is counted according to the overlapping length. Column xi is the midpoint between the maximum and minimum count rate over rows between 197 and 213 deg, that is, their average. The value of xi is 3.73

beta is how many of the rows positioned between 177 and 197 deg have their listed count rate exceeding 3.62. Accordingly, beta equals 2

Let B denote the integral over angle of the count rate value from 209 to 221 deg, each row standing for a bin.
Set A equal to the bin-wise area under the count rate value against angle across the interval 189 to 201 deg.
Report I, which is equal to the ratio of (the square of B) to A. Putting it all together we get 44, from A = 45.0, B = 44.6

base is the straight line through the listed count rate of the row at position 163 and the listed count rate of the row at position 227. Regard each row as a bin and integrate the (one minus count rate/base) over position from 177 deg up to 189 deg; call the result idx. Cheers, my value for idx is 0.58 deg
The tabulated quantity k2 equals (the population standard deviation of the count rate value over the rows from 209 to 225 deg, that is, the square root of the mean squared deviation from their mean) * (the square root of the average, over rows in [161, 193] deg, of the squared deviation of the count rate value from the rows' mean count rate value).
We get 0.017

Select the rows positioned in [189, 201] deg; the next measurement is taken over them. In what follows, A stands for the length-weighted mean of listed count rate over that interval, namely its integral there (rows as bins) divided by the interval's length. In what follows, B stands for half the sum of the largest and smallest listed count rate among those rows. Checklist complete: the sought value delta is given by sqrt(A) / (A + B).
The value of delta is 0.2587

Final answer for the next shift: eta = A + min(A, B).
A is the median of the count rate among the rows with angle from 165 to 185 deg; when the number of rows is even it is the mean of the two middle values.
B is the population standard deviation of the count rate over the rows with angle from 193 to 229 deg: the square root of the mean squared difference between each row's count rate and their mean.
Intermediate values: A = 3.63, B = 0.15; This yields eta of 3.78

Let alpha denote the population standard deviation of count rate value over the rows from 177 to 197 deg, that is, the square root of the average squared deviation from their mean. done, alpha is 0.159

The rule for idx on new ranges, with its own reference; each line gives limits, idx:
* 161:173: -0.09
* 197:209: -0.14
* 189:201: -0.19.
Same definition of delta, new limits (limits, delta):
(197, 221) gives 0.2589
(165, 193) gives 0.2643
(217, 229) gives 0.2563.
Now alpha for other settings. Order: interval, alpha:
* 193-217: 0.183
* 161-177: 0.122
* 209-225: 0.115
